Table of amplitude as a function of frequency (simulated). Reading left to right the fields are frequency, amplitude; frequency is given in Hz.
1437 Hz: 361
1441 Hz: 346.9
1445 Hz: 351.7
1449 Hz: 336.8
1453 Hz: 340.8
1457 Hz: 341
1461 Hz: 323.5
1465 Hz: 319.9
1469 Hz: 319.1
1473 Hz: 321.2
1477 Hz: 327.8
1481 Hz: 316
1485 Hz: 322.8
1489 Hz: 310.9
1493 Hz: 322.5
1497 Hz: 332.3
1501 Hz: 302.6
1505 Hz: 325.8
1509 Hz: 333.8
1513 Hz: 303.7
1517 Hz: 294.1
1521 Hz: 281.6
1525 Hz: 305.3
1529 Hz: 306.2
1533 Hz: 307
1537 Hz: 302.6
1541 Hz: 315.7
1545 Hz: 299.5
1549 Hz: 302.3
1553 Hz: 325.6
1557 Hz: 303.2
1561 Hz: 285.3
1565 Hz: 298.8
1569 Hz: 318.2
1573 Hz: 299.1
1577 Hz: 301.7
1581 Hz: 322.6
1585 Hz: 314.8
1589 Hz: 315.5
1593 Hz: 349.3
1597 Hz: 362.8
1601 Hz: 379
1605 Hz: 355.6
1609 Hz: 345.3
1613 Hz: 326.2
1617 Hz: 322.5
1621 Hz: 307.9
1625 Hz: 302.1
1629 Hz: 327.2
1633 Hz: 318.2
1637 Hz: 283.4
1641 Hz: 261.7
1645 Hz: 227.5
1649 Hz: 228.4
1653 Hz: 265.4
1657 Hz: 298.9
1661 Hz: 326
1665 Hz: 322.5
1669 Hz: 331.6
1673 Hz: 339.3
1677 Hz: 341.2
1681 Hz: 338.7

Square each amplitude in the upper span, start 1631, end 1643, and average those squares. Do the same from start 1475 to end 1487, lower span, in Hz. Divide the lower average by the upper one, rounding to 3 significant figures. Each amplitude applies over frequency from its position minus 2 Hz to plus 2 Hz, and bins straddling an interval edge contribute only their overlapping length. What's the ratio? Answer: 1.25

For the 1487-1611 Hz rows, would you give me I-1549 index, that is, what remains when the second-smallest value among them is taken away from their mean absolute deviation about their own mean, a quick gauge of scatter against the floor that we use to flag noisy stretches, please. -268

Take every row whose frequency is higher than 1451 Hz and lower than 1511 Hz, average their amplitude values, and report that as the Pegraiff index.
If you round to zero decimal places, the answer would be 324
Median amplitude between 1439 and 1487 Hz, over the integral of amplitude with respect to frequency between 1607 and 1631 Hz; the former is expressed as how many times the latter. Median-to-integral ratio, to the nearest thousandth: 0.042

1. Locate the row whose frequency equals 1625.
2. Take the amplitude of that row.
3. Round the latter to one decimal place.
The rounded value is 302.1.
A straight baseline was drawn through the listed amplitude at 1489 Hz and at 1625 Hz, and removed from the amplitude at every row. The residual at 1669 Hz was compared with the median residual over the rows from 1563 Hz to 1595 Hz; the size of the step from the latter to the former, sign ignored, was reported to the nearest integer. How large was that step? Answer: 22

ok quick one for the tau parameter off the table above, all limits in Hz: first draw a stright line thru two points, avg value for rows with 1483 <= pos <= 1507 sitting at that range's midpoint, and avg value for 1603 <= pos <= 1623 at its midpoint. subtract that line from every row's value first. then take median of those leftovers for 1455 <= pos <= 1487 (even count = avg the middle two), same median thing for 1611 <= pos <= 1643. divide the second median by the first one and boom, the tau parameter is -4.8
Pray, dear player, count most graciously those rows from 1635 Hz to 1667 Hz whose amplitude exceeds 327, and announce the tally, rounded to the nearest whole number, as 0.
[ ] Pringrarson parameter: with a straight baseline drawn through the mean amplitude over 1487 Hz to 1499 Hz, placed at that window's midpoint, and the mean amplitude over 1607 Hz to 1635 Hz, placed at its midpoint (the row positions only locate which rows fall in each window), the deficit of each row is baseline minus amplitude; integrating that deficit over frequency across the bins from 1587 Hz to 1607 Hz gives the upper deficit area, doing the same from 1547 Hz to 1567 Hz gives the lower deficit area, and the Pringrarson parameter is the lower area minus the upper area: 991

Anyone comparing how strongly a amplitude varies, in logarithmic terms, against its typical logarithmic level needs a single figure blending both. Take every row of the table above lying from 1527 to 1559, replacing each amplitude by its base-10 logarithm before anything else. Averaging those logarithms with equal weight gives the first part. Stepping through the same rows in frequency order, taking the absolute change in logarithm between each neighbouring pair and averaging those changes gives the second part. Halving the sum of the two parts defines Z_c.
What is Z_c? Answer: 1.25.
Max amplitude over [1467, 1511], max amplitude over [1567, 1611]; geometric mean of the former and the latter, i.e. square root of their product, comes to 356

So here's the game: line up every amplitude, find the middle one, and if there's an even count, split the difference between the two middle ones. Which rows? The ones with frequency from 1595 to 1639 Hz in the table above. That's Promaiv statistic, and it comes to 326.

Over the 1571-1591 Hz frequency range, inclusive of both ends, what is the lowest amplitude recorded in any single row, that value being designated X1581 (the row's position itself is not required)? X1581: 299.1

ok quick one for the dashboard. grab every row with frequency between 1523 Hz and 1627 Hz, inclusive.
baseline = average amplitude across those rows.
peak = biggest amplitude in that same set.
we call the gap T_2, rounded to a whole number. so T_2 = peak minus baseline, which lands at 61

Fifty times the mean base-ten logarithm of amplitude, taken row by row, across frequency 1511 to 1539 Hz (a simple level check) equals 123.9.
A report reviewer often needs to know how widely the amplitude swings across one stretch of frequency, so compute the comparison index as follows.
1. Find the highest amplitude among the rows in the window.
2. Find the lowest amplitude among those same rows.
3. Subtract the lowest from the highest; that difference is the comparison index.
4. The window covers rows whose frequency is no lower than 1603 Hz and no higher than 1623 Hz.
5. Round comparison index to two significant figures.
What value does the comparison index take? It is 48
